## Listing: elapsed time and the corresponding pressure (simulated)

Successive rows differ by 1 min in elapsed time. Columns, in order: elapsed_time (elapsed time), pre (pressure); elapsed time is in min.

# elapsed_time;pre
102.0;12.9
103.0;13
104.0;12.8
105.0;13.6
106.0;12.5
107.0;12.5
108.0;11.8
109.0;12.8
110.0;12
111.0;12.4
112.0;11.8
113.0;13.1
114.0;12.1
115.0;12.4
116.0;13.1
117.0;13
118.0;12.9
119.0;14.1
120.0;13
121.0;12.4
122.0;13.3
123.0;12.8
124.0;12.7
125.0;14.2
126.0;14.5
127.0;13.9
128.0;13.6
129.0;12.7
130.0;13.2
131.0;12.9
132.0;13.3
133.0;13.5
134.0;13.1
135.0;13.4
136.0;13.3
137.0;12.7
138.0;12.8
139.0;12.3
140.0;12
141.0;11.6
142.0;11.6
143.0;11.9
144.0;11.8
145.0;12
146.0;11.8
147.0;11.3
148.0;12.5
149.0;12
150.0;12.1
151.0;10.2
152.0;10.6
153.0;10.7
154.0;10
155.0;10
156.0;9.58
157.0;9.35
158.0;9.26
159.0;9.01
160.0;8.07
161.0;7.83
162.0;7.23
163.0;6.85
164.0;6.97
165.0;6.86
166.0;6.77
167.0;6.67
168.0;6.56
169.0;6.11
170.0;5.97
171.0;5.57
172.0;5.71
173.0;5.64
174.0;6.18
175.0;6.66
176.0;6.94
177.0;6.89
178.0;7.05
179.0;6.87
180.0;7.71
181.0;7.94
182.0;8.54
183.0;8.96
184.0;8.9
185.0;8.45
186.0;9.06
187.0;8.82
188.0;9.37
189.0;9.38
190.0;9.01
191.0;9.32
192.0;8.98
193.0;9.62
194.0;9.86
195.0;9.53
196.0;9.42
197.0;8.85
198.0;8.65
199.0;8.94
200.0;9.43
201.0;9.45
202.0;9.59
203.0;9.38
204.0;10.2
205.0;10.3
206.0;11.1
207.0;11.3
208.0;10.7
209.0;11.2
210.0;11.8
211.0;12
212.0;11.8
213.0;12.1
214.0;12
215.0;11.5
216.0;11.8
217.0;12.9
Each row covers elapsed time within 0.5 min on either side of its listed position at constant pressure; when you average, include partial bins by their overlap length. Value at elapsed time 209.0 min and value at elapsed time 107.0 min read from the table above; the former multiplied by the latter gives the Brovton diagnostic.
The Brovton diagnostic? 140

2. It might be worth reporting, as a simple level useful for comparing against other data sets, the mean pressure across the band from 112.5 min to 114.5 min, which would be 12.6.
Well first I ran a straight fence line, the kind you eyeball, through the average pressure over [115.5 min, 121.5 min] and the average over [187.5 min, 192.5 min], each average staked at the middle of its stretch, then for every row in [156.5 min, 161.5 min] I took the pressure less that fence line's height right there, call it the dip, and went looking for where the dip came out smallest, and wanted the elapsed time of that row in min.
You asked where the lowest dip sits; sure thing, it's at 161.0 min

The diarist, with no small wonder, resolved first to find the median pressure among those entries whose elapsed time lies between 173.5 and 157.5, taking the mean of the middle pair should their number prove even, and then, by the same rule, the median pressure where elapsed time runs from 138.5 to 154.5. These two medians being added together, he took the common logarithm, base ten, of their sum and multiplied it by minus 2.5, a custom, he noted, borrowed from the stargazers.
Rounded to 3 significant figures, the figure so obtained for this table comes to -3.17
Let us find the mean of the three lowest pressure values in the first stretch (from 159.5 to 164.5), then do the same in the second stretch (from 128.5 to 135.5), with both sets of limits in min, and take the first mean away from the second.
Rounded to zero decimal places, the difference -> 6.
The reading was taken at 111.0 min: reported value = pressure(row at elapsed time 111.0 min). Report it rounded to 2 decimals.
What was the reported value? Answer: 12.40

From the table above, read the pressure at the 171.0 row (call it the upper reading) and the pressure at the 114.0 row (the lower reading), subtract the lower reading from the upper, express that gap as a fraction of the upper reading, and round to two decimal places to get -1.17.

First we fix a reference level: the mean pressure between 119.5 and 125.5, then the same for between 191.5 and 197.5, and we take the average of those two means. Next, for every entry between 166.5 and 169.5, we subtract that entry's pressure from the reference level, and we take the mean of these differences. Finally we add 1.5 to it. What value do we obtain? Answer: 6.3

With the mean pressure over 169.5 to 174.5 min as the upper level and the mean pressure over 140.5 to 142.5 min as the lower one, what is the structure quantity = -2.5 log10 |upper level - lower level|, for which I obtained -1.9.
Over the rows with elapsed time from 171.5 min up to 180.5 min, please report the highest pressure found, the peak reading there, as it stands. 7.71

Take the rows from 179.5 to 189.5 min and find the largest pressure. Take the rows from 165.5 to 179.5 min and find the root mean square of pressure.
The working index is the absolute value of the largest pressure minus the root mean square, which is 3.0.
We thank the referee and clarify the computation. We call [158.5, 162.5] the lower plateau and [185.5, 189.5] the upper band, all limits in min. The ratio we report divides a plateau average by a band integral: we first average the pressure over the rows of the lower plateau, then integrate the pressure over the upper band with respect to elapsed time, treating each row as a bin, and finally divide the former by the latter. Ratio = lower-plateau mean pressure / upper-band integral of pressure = 0.22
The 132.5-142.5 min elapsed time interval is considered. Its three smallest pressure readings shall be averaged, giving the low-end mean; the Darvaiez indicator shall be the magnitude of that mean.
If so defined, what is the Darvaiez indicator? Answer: 11.7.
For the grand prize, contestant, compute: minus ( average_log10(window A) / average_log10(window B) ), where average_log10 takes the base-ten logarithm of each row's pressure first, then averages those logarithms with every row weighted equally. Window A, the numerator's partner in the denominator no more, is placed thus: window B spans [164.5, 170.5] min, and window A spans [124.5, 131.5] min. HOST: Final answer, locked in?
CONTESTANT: -1.39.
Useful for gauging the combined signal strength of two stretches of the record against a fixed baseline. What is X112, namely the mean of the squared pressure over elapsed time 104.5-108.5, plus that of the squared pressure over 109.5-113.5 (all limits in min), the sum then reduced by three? 308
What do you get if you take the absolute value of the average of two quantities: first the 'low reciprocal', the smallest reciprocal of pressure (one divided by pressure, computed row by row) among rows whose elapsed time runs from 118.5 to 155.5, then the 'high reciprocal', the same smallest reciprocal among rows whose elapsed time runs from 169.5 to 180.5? 0.099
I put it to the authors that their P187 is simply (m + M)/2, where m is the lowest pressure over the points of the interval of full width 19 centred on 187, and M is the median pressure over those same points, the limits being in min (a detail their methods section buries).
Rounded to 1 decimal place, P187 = 7.9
